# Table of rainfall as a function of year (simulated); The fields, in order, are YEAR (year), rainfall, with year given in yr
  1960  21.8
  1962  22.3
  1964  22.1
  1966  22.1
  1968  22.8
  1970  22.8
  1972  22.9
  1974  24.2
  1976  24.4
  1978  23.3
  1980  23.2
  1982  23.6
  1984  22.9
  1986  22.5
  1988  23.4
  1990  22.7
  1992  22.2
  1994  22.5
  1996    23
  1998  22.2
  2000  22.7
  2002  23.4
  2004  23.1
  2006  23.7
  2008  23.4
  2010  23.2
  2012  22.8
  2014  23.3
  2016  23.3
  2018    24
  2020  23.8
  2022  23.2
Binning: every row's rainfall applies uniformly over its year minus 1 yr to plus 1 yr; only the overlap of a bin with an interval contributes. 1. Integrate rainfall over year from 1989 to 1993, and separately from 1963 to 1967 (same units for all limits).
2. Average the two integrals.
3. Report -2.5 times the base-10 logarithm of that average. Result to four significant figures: -4.875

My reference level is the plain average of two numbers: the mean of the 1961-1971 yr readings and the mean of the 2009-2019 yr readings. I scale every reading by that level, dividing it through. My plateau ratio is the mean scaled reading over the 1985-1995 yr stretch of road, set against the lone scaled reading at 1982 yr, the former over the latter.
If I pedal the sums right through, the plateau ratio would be 0.960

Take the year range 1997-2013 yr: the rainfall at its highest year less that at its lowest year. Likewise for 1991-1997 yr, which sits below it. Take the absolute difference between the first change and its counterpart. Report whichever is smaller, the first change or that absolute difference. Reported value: 0.20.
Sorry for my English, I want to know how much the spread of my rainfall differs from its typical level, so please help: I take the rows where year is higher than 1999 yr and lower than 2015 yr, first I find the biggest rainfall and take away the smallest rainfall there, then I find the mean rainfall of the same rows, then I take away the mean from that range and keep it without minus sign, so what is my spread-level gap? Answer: 22.2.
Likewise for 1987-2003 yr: 21.6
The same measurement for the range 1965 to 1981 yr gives 20.9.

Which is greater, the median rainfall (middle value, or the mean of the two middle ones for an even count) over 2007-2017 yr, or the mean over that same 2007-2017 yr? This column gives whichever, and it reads 23.3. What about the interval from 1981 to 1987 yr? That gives 23.0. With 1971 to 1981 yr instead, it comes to 23.6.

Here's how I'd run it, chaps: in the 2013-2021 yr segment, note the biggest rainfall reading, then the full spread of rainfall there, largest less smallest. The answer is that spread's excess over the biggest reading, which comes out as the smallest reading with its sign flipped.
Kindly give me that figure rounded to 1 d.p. -23.3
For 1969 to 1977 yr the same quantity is -22.8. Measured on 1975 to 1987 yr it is -22.5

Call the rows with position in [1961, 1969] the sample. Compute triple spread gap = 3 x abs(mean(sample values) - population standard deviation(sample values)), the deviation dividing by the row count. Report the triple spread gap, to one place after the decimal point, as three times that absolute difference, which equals 66.1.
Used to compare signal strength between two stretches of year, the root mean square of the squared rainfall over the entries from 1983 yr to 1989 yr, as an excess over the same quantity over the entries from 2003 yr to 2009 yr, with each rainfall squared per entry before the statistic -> -21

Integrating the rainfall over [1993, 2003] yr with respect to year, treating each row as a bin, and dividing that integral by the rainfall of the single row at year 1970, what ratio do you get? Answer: 10.0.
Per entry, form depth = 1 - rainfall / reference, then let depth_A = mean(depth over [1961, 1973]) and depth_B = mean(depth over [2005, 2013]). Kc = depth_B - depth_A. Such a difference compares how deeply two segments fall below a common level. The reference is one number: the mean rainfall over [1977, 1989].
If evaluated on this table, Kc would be -0.03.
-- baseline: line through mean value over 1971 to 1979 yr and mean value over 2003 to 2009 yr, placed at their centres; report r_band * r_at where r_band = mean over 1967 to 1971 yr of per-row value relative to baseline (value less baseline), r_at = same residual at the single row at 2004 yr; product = 0.31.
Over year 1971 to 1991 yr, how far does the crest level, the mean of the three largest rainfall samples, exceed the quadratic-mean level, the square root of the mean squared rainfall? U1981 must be 0.75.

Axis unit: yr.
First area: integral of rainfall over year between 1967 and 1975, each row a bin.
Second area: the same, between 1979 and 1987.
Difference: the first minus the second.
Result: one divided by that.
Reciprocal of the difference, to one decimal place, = 1.0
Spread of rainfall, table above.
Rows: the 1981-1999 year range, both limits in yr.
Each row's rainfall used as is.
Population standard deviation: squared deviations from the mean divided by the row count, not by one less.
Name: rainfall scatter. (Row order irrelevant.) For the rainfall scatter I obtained 0.47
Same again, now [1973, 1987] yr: 0.63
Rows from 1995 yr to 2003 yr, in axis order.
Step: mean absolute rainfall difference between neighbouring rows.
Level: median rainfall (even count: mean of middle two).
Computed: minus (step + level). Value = -23.5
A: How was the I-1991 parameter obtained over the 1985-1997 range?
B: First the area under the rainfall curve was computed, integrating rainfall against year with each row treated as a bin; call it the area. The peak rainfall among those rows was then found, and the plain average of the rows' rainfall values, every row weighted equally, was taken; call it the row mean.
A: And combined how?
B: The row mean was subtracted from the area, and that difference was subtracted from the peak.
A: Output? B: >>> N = -226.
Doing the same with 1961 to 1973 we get -225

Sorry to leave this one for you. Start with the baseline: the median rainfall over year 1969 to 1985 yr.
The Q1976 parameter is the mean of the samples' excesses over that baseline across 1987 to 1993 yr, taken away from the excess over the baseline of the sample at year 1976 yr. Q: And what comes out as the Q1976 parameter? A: 1.63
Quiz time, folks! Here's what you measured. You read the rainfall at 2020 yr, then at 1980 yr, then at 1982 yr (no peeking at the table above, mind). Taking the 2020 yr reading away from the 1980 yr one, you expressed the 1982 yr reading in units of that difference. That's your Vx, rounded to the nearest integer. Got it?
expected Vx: -39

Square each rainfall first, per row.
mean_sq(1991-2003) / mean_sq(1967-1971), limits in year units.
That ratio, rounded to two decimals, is 0.99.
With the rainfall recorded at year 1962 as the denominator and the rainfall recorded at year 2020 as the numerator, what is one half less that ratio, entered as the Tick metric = -0.567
